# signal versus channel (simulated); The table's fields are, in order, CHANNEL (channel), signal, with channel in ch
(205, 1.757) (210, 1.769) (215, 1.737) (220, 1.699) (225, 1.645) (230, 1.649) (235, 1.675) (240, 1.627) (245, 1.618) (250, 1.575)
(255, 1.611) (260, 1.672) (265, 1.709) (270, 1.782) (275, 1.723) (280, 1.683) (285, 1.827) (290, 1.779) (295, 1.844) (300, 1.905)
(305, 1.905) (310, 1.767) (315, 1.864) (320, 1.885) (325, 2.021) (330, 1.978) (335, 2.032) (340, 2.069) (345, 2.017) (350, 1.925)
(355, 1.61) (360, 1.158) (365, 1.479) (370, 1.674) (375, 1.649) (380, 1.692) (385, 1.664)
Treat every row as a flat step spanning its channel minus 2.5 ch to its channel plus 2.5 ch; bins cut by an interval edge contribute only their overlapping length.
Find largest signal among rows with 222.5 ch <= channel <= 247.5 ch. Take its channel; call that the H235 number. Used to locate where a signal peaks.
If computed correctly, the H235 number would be 235 ch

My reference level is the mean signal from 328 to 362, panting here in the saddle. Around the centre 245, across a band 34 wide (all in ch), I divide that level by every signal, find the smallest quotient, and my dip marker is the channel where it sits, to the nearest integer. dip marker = 235 ch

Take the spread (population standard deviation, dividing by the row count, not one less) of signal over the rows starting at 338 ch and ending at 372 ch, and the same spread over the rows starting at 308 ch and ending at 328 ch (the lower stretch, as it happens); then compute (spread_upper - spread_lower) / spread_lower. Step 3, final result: 2.3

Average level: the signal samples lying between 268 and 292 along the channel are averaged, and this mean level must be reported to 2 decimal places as 1.76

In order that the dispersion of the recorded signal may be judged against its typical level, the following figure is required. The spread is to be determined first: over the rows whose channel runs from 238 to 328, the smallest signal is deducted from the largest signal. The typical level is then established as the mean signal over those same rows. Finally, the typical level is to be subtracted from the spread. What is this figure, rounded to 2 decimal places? -1.32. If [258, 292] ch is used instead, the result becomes -1.58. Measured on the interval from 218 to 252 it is -1.52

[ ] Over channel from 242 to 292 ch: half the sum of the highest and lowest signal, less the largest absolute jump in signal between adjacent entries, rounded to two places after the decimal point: 1.56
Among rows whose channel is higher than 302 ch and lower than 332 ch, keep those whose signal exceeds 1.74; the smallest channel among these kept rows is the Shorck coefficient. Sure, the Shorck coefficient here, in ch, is 305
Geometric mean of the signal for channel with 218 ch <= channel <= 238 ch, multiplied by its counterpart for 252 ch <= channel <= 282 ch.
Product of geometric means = 2.8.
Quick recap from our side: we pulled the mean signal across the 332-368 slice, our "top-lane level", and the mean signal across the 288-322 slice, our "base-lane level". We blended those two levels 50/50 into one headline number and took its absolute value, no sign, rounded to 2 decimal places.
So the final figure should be 1.80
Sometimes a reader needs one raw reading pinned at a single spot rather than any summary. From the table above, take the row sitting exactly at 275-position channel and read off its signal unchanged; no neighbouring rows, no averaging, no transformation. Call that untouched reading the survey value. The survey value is 1.723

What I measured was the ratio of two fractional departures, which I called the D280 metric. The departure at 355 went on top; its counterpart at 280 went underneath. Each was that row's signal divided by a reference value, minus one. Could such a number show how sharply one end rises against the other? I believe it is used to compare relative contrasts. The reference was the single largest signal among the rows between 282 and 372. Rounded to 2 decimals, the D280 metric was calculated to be 1.19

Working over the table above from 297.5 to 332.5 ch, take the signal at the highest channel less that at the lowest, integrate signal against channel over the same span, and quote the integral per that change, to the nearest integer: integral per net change 913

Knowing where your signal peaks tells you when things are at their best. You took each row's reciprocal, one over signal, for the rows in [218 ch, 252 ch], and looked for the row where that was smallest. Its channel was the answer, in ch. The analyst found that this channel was 220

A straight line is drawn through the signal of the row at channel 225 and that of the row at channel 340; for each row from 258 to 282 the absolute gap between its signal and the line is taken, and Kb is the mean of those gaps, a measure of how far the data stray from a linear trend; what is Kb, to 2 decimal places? 0.10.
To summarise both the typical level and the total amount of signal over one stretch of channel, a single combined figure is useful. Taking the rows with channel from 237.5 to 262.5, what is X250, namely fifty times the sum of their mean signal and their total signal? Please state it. 486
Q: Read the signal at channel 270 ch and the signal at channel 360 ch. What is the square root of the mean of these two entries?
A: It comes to 1.21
